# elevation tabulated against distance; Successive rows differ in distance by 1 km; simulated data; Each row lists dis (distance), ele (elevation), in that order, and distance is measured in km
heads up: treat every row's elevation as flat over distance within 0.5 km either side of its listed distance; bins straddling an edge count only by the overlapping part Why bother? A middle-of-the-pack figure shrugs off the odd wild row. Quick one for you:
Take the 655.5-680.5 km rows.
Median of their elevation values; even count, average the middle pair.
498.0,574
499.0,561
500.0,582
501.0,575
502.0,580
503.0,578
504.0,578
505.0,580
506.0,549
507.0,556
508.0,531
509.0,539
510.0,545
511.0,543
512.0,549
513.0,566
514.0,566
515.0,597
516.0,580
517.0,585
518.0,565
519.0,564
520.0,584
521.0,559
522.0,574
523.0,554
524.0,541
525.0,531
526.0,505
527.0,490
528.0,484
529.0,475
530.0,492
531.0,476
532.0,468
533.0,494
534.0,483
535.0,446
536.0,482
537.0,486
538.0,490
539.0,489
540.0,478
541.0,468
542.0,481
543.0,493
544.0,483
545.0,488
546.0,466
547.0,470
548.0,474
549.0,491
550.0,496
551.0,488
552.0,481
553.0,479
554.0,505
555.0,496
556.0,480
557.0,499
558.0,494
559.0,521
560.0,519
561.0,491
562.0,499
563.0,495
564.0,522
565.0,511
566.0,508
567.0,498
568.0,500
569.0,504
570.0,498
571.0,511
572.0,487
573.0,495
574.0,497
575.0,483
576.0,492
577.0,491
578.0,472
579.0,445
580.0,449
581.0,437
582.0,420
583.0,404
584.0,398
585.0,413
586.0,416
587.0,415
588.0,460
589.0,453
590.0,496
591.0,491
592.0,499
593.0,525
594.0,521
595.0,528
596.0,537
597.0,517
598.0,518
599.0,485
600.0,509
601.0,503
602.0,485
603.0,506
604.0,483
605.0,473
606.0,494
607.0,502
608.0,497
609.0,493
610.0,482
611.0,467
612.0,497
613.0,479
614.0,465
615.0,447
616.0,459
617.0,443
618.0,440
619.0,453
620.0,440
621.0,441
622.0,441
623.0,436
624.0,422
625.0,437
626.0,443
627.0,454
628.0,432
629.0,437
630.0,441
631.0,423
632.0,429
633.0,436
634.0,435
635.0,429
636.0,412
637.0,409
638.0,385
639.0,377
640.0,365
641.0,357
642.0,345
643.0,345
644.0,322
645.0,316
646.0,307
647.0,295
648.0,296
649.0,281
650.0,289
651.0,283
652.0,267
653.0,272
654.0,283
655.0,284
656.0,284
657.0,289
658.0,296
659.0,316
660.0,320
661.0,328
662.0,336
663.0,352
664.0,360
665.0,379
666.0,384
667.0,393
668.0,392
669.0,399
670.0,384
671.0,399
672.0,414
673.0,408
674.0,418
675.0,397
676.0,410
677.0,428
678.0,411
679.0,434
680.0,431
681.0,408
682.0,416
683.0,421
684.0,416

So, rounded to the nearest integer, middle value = 392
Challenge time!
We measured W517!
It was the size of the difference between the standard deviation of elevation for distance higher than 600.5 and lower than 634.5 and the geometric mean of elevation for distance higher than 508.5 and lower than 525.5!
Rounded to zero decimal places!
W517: 535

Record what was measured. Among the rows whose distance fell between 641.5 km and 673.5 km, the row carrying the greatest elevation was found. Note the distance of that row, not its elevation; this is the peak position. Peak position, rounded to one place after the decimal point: 672.0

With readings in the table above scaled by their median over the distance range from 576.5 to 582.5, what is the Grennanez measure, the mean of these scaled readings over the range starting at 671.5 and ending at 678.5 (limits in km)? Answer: 0.92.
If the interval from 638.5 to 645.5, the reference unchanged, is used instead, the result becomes 0.78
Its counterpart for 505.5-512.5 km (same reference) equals 1.22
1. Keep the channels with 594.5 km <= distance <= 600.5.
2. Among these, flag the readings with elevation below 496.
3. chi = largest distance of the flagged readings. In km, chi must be 599.0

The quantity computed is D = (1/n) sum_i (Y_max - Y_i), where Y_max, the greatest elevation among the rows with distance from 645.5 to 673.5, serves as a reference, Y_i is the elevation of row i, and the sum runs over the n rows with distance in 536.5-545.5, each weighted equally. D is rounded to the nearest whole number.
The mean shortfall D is -70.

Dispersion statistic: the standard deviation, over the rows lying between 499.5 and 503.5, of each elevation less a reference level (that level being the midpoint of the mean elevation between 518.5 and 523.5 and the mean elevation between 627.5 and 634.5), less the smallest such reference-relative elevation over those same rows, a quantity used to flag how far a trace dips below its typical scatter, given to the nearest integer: -72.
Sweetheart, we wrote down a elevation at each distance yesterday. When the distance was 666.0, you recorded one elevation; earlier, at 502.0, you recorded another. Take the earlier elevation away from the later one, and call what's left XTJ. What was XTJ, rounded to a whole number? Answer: -196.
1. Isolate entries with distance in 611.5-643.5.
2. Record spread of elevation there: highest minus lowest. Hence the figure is 152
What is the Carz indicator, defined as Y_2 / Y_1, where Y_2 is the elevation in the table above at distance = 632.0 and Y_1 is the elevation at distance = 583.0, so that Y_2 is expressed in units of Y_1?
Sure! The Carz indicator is 1.1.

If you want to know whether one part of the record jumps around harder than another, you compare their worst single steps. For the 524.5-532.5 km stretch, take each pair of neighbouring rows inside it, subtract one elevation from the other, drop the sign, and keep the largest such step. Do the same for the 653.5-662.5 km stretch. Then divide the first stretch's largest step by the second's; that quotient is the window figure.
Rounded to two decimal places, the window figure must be 1.30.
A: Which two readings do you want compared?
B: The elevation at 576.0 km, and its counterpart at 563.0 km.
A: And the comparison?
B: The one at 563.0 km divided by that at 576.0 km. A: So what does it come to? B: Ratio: 1.0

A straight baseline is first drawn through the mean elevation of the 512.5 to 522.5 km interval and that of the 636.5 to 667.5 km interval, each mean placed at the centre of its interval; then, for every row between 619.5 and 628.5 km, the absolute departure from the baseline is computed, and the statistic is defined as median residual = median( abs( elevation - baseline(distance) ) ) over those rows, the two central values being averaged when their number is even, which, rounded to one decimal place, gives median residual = 59.5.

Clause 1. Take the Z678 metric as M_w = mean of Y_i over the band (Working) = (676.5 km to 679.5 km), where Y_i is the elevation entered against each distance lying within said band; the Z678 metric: 424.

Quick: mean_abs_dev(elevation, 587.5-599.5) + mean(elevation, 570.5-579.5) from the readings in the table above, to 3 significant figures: 508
